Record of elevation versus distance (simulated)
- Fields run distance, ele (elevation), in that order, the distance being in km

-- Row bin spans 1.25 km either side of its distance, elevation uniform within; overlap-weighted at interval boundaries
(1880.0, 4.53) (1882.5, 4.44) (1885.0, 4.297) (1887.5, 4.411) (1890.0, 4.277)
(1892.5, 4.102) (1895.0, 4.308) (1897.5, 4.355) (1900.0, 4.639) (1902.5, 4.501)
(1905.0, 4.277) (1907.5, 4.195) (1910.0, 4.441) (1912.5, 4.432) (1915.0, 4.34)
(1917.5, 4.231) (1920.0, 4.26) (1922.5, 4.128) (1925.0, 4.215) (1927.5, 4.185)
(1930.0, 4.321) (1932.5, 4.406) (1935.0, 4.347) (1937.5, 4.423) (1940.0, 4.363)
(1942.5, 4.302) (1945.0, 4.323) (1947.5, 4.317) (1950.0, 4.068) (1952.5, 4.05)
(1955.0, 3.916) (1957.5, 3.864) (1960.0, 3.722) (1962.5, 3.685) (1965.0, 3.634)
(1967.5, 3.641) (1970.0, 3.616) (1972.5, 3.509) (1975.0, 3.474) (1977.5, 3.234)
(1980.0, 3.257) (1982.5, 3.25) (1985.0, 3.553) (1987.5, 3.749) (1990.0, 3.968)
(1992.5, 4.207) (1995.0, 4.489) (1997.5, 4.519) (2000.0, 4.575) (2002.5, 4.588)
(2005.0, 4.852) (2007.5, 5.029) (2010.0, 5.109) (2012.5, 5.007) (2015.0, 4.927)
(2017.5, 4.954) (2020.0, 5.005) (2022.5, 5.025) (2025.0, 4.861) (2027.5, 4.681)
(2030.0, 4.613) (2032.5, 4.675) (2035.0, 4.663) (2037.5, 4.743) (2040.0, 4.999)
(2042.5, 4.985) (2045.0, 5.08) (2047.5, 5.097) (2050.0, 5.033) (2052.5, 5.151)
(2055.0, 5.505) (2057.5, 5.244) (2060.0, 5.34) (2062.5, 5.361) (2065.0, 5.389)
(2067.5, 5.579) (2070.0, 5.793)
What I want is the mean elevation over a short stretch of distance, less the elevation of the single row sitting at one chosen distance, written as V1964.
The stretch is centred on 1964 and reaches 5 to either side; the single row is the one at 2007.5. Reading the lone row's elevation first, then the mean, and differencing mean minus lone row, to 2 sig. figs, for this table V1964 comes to -1.4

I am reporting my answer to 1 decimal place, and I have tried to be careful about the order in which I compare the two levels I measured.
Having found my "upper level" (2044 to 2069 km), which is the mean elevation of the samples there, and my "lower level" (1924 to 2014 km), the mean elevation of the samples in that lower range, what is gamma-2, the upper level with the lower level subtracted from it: 1.2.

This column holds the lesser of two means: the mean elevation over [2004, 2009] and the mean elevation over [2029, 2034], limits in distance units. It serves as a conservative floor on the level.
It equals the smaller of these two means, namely 4.6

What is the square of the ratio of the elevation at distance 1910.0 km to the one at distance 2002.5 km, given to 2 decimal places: 0.94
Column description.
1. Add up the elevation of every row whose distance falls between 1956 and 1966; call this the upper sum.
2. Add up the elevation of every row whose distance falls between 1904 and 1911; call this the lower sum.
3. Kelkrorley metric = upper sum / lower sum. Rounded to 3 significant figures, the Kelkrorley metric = 1.15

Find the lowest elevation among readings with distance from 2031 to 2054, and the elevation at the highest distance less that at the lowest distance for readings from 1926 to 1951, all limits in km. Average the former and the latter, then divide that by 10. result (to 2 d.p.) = 0.23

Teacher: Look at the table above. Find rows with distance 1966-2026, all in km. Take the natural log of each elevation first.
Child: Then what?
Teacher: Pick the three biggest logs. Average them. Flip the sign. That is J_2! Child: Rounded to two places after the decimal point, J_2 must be -1.62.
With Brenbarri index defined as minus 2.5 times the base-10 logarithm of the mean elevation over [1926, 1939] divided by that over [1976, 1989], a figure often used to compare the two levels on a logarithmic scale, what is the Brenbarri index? -0.26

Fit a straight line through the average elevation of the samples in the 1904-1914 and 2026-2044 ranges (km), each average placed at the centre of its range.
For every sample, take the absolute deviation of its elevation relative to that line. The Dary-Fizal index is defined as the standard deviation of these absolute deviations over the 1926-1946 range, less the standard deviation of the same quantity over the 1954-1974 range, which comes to -0.08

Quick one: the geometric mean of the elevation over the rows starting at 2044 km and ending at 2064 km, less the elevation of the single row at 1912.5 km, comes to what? 0.8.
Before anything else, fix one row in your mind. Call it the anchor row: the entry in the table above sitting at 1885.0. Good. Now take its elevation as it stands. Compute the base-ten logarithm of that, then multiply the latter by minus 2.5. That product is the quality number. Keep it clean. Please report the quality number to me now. -1.58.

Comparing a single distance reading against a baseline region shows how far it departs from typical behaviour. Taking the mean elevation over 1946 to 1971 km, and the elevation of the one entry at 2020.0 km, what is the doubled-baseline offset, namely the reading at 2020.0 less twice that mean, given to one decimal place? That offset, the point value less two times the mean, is -2.7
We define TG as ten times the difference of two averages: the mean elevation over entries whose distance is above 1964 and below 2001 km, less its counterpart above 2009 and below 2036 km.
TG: -11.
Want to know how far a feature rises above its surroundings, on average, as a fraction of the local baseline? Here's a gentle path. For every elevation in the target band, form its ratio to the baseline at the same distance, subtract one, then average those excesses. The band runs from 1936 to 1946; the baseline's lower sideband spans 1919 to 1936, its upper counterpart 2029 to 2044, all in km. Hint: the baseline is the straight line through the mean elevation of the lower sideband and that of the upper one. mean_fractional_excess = 0.01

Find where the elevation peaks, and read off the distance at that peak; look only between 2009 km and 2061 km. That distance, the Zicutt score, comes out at 2055.0 km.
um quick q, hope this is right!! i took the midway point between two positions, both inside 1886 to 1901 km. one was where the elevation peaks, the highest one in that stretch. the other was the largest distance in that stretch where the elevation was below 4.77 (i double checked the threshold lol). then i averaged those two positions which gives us 1900.0 km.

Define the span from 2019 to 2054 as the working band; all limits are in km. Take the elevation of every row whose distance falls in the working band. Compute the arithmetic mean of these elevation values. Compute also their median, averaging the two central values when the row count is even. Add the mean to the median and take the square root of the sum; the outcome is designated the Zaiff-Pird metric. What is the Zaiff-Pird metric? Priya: 3.15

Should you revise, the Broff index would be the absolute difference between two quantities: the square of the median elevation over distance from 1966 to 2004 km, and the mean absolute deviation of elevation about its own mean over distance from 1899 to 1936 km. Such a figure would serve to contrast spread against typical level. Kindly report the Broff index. 13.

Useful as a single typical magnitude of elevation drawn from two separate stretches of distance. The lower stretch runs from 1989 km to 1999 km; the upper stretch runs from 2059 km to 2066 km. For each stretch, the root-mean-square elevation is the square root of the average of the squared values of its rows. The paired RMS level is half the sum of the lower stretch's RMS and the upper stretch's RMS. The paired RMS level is 4.83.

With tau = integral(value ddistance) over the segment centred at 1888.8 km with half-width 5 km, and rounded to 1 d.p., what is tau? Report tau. 42.7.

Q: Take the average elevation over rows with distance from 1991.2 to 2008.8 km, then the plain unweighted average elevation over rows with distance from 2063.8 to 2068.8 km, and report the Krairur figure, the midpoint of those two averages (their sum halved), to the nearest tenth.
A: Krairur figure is 5.0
